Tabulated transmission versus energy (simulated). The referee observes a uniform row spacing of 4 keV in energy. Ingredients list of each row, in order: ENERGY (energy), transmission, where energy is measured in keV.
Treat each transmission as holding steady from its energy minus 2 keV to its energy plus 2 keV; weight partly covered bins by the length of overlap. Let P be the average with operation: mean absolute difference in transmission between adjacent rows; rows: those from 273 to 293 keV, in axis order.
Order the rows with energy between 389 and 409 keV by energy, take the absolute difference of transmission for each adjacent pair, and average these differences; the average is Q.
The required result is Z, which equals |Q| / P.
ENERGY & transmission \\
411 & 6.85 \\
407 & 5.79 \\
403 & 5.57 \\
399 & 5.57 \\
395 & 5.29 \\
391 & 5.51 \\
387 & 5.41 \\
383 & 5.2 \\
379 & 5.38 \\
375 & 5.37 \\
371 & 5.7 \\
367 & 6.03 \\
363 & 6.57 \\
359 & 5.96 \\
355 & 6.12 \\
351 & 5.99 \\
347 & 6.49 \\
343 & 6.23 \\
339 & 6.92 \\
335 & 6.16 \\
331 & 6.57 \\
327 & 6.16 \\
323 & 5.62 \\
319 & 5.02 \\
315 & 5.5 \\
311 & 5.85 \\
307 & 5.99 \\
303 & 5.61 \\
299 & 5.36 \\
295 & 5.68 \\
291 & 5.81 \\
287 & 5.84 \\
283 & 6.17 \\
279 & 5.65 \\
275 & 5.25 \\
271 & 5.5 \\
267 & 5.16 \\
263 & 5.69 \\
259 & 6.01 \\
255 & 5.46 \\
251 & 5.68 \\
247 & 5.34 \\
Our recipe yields 0.6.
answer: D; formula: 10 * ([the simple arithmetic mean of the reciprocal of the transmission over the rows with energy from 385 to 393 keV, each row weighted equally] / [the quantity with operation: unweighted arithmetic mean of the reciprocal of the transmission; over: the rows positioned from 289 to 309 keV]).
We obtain 10.4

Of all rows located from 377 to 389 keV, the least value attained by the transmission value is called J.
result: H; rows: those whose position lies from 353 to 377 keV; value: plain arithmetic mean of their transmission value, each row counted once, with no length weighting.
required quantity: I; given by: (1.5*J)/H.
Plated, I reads 1.31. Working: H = 5.96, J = 5.2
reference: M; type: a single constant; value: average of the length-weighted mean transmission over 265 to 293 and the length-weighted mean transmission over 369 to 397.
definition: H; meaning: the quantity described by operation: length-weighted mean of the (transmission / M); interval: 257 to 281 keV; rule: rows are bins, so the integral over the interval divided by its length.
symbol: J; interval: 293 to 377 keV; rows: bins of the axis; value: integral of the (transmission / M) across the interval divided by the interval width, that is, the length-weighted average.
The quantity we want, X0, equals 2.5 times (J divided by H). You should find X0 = 2.68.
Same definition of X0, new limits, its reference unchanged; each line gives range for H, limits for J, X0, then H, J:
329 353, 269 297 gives 2.23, 1.16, 1.033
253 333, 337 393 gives 2.60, 1.03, 1.073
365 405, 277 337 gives 2.63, 1.00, 1.051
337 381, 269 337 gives 2.37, 1.10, 1.042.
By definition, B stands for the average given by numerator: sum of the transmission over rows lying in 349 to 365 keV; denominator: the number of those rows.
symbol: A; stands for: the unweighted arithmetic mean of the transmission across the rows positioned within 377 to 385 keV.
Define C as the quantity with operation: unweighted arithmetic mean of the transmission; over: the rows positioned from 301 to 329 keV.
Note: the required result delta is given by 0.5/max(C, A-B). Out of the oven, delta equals 0.0881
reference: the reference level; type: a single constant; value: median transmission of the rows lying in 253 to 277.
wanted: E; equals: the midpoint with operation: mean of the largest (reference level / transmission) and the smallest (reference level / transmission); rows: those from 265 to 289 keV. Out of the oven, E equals 0.98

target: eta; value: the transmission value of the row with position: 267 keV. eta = 5.16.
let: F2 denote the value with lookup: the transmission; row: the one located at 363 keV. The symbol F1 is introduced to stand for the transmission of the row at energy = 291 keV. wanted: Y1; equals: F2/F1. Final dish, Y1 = 1.13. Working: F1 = 5.81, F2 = 6.57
